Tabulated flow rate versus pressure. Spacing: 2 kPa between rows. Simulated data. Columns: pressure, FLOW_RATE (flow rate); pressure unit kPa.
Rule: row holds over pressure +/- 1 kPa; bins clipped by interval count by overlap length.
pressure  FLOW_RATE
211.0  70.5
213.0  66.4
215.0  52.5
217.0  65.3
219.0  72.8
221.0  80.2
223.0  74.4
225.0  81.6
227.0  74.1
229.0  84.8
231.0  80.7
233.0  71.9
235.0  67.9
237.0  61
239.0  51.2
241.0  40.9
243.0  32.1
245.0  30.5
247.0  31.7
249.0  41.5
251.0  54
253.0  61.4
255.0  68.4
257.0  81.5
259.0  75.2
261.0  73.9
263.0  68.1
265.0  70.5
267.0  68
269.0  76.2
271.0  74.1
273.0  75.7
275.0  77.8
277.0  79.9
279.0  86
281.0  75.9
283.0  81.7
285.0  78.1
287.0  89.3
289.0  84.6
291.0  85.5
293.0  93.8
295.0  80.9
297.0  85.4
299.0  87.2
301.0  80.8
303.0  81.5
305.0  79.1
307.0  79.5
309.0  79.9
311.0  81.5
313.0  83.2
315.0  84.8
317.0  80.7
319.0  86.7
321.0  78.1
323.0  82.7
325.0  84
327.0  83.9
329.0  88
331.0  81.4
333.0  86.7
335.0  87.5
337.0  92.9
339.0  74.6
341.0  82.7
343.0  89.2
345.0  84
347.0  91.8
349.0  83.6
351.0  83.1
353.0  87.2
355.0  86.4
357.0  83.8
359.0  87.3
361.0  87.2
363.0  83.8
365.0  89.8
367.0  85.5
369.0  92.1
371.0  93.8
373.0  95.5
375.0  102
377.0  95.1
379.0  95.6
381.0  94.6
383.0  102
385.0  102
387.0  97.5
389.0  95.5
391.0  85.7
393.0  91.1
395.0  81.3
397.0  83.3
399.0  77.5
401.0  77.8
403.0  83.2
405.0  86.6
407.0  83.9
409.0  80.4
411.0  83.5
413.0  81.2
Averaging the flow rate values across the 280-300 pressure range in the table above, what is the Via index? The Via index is 84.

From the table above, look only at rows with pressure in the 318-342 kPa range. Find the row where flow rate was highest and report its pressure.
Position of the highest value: 337.0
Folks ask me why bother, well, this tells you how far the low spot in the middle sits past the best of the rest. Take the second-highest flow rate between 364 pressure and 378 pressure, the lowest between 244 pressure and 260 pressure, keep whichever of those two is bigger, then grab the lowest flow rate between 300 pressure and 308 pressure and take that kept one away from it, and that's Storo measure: -16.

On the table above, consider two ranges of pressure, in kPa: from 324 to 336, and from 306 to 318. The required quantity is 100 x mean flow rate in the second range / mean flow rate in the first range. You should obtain 96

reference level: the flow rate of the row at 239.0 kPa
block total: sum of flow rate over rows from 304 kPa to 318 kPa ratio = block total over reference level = 11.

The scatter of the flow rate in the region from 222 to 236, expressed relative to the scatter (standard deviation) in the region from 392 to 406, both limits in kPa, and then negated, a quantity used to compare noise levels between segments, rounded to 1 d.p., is -1.3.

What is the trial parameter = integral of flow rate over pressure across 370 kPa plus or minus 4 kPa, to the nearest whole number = 734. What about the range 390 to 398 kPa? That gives 683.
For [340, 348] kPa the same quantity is 695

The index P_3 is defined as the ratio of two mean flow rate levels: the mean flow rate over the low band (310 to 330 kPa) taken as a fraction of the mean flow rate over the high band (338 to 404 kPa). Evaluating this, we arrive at 0.94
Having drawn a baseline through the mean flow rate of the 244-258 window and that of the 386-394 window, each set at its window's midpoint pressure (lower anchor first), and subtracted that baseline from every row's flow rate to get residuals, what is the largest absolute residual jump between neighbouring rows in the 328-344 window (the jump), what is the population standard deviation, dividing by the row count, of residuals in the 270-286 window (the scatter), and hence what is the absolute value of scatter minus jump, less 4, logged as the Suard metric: 12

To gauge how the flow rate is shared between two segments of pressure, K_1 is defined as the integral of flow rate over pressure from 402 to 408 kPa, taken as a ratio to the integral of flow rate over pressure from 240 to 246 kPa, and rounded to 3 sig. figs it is 2.45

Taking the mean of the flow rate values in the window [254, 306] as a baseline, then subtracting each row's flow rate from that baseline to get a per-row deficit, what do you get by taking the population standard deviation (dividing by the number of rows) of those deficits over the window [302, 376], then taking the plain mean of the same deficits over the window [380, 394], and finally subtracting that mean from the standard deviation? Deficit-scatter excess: 22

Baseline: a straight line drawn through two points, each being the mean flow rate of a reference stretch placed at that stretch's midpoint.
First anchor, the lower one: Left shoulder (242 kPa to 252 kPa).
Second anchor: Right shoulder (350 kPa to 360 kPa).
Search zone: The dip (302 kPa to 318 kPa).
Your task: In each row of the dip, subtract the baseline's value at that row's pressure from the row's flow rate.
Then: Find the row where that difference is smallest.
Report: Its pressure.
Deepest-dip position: 317.0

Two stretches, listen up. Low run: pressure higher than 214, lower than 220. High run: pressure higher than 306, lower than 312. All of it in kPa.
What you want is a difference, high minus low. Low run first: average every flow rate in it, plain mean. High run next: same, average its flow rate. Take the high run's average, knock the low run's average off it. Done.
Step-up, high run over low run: 17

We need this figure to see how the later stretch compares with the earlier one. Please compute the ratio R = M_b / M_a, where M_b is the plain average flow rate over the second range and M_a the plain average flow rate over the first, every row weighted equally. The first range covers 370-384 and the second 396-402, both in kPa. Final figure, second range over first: 0.82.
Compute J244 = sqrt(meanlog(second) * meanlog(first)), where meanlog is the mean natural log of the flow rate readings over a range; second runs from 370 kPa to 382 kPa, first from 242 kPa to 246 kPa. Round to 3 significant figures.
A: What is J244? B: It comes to 3.96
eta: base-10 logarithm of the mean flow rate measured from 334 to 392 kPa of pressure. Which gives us 1.95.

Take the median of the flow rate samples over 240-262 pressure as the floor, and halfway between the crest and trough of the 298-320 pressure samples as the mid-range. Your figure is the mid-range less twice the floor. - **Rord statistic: -25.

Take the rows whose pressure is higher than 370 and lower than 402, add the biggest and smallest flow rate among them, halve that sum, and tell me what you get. 90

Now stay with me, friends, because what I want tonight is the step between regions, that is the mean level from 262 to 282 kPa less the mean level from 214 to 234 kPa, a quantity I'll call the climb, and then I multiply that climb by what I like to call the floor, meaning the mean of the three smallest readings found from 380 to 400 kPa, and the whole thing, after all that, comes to 112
